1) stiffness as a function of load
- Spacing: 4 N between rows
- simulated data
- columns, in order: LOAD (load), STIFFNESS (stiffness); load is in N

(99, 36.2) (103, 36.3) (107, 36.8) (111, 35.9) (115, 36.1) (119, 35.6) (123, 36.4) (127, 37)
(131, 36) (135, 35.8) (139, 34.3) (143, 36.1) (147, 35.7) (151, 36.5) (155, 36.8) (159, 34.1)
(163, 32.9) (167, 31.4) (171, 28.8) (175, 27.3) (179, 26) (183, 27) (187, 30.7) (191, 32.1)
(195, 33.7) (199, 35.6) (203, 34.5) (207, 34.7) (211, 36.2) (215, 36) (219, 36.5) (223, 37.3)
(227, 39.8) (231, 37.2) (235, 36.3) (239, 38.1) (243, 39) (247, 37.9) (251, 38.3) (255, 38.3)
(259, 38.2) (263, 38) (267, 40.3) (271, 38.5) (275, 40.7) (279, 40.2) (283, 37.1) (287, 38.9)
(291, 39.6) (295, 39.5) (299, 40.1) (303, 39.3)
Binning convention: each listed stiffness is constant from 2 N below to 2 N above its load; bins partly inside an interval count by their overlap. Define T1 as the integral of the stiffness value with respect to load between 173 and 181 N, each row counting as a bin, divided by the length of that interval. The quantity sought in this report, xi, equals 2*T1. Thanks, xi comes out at 53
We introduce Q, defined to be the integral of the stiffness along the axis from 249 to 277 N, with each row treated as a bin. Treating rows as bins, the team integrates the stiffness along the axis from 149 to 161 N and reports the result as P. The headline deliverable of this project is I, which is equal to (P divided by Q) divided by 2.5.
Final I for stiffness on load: 0.16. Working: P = 430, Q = 1089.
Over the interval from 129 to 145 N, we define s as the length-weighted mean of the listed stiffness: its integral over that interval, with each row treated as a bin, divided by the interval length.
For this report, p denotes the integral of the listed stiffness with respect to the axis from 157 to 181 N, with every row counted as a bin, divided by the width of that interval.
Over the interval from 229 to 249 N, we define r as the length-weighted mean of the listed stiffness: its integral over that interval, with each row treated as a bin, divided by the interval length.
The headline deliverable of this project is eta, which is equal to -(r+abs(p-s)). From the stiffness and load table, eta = -43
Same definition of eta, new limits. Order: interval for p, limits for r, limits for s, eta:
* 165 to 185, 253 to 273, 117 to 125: -47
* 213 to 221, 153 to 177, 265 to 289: -35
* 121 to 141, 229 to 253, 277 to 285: -41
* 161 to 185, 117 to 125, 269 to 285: -46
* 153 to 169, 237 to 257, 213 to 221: -41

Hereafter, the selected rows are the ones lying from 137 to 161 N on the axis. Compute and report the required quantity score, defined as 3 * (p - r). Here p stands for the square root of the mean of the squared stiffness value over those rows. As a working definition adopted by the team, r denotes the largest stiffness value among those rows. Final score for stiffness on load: -4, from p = 35.6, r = 36.8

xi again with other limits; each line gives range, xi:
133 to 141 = 70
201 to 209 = 69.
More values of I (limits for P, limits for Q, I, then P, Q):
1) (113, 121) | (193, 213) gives 0.16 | 287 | 699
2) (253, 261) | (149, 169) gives 0.18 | 306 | 687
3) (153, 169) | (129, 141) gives 0.51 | 541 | 424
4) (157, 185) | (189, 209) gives 0.49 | 830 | 682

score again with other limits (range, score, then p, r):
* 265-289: -4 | 39.3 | 40.7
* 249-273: -5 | 38.6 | 40.3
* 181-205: -10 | 32.4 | 35.6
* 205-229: -9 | 36.8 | 39.8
